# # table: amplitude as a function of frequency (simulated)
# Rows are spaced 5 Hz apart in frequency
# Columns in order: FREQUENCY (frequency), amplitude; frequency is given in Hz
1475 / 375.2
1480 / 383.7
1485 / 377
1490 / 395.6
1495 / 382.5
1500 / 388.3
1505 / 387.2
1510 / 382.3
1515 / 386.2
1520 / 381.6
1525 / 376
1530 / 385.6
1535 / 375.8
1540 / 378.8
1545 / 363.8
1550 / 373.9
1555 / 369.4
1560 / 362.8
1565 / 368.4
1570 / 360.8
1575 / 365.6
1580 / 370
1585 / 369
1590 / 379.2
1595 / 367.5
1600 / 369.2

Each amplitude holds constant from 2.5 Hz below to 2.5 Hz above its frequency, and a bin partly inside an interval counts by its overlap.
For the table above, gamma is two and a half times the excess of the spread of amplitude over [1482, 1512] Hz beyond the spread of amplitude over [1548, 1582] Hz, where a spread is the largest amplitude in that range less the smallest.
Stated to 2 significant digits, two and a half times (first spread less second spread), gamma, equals 14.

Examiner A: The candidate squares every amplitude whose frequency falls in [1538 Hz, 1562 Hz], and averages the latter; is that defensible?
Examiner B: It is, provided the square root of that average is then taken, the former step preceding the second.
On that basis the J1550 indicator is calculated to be 370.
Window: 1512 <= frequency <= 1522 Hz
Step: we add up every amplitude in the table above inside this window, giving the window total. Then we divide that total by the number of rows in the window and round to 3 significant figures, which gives 384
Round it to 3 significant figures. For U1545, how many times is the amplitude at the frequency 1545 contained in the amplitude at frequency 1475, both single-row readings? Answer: 1.03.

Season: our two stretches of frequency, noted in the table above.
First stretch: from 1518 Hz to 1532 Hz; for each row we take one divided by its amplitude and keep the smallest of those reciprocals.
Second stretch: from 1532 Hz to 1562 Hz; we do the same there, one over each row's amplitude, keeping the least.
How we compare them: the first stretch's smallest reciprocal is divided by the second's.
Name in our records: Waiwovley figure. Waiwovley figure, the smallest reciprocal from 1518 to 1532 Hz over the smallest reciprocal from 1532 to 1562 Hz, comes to 0.98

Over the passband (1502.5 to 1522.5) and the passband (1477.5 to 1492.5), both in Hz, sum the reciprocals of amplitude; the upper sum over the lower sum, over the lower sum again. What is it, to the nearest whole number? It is 172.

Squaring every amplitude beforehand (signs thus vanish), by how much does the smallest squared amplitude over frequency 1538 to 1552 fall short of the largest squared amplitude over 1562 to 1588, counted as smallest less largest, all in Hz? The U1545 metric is -4550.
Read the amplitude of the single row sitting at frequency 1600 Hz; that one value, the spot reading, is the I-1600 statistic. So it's 369.2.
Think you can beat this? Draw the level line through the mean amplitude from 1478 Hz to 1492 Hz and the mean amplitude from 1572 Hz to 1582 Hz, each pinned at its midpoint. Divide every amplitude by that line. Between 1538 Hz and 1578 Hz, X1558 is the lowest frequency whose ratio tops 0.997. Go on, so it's 1540 Hz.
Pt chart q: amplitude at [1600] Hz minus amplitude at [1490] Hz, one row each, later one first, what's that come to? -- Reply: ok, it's -26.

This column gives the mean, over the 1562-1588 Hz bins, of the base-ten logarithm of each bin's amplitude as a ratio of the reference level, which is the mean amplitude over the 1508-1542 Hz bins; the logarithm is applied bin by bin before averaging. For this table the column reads -0.016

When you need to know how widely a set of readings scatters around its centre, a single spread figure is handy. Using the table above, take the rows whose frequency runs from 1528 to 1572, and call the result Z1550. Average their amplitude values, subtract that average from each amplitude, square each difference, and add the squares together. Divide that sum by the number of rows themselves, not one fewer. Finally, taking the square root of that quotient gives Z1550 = 7.7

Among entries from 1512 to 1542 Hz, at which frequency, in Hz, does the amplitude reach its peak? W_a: 1515 Hz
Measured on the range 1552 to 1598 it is 1590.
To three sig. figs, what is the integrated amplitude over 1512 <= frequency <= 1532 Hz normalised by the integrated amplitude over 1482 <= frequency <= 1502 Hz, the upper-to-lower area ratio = 0.991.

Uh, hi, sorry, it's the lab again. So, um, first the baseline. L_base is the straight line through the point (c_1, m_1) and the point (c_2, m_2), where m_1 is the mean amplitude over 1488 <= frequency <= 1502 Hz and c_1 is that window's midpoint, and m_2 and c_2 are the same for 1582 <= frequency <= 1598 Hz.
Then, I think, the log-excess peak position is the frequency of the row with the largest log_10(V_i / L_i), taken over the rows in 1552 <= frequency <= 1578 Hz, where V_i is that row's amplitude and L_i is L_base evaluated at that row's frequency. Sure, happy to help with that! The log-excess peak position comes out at 1565 Hz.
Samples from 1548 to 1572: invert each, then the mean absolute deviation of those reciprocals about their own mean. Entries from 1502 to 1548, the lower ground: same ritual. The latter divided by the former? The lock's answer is 1.21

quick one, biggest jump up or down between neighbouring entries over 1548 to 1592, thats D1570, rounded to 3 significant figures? 10.2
